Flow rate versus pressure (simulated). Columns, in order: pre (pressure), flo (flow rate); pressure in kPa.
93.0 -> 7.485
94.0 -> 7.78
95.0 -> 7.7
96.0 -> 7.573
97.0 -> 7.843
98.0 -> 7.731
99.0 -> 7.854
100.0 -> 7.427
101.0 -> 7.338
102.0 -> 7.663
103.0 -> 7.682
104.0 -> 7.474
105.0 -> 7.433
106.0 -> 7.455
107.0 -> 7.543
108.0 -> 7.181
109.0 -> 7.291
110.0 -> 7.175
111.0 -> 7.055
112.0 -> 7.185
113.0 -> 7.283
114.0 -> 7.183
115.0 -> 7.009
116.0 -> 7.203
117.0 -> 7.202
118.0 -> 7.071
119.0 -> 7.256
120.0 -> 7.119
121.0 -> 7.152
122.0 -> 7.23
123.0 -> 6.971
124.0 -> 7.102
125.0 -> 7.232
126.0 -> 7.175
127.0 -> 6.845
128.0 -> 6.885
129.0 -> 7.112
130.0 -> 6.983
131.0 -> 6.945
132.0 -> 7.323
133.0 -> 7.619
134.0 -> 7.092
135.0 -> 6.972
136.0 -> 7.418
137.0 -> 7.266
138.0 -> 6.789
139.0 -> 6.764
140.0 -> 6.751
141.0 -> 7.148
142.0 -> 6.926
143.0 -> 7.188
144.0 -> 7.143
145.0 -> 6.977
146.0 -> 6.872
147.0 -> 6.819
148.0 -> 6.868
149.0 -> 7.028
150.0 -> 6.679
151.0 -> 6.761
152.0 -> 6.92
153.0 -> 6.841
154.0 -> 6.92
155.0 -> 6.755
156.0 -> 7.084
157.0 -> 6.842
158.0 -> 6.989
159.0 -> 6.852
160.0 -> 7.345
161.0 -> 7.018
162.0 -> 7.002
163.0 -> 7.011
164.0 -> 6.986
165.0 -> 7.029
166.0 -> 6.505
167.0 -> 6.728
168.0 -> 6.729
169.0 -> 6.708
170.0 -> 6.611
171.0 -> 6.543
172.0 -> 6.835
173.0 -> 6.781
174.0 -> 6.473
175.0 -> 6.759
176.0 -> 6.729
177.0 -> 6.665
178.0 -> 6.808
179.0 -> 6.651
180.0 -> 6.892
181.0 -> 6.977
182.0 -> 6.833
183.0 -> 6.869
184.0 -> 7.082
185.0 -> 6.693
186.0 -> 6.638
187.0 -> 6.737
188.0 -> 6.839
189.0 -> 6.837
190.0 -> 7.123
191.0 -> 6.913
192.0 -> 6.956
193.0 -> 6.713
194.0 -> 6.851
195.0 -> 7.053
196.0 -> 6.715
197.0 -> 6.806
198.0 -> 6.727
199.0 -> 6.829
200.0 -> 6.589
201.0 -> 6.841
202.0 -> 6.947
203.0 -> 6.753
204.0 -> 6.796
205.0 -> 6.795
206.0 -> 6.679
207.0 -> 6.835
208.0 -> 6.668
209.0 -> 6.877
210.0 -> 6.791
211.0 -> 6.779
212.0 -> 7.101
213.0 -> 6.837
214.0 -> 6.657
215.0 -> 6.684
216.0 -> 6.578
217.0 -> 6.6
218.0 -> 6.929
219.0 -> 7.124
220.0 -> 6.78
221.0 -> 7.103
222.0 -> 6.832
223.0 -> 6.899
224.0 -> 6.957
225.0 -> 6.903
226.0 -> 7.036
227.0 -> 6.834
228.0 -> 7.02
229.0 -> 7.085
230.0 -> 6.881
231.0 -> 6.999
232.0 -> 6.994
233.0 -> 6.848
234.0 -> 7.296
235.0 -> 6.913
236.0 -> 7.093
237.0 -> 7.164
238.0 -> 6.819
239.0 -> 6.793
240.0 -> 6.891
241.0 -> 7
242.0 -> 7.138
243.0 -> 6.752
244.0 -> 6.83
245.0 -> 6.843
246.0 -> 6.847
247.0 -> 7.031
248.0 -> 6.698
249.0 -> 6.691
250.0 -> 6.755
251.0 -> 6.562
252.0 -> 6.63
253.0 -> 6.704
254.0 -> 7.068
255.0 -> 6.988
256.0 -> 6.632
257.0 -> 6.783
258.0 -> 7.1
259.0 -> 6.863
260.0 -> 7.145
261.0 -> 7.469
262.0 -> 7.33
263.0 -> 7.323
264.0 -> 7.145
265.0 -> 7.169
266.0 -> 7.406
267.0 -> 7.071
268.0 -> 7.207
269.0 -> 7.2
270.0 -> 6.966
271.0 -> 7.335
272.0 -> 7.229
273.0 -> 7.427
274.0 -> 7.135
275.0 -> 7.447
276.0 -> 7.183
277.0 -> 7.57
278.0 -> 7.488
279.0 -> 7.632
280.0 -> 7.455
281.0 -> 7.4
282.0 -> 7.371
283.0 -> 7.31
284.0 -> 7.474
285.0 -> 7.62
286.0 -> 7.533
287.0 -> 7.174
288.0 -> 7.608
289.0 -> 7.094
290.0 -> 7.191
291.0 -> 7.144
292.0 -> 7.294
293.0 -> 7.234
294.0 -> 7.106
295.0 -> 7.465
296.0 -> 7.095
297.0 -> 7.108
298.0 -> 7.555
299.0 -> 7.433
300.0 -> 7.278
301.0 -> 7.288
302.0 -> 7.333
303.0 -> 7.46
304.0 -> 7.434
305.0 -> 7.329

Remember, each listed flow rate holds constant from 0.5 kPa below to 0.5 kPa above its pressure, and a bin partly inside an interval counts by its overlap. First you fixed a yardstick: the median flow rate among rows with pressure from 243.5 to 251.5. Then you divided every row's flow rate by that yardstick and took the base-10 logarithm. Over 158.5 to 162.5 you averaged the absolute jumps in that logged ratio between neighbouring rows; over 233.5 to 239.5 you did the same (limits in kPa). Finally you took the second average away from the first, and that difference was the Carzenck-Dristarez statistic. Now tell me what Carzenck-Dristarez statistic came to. 0.005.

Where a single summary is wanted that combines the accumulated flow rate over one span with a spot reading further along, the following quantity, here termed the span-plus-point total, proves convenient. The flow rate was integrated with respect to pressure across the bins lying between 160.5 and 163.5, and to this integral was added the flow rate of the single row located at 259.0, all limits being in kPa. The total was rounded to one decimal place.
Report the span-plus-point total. 27.9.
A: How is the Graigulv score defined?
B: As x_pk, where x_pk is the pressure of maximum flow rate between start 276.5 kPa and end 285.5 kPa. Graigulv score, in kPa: 279.0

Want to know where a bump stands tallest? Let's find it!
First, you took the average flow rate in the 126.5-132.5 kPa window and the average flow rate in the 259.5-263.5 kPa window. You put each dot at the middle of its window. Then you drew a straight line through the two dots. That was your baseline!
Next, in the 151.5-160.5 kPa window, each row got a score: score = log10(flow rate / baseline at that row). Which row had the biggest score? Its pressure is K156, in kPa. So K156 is 160.0 kPa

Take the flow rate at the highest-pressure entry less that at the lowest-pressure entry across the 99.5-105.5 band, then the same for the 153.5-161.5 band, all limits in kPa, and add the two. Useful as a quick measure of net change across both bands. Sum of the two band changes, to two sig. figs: 0.10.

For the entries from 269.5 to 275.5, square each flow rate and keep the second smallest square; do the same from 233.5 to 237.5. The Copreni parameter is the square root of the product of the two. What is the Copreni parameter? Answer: 51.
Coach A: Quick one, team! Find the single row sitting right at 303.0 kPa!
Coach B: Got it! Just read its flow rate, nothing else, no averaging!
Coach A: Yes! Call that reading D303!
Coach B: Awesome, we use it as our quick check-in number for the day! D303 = 7.46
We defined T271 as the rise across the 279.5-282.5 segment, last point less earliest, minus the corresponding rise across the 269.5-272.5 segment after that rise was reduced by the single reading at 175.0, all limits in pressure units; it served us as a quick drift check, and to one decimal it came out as 6.4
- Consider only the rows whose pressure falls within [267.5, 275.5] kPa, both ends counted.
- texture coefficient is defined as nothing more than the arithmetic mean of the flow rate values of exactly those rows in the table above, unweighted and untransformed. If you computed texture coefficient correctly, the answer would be 7.2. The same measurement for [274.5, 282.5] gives 7.4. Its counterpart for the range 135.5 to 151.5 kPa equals 7.0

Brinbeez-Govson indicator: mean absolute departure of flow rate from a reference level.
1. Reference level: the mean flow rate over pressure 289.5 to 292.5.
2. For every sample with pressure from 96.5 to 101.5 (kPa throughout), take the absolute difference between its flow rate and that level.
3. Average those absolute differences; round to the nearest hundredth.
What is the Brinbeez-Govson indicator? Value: 0.43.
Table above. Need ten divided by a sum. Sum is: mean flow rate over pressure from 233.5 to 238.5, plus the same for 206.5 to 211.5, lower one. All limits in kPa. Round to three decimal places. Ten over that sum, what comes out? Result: 0.722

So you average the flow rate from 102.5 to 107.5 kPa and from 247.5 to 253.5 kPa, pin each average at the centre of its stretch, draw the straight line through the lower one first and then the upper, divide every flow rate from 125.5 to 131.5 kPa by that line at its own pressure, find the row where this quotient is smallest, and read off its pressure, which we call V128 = 127.0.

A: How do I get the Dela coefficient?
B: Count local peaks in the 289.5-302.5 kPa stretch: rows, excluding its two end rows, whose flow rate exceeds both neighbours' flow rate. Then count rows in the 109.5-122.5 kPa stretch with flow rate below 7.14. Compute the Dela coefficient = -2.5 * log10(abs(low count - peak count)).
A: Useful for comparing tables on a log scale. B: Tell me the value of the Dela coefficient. 0.00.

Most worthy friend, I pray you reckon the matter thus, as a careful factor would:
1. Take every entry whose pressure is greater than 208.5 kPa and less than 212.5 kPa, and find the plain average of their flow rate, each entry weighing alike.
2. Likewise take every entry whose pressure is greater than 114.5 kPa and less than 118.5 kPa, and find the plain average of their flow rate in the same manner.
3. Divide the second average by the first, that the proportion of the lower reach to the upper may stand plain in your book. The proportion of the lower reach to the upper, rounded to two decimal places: 1.03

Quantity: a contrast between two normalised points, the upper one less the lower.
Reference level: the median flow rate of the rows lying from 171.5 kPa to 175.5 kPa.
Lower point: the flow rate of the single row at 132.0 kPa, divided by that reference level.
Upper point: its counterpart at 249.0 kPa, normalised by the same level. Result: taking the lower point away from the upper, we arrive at -0.09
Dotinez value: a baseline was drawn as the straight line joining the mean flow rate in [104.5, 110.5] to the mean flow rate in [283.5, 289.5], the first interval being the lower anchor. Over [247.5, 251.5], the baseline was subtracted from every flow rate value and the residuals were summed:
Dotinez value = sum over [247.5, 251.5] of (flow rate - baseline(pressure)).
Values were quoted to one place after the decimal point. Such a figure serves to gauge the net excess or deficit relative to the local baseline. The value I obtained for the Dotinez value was -2.9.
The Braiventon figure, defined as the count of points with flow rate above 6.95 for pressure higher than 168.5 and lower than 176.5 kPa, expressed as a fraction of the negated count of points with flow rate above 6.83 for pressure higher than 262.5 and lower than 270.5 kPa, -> 0.0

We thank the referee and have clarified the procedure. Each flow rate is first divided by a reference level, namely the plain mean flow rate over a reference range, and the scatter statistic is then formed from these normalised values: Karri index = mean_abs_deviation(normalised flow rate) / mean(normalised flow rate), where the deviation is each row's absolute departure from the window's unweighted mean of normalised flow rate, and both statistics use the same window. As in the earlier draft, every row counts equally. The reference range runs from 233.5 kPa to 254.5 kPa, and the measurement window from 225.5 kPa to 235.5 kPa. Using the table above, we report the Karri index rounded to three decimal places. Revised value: 0.014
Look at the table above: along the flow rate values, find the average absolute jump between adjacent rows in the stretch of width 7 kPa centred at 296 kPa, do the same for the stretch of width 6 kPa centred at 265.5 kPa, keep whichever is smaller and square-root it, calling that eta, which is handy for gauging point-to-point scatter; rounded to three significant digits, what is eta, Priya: 0.427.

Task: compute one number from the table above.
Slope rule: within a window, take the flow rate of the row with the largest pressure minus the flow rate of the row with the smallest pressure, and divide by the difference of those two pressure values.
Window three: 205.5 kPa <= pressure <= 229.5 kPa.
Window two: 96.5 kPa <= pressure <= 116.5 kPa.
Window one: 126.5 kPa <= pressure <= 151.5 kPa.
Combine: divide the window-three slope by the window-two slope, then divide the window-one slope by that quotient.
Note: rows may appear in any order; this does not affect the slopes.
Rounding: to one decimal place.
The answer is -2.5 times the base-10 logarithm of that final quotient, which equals 5.4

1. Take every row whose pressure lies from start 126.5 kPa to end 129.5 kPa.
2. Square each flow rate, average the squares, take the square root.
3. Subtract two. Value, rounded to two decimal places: 4.95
